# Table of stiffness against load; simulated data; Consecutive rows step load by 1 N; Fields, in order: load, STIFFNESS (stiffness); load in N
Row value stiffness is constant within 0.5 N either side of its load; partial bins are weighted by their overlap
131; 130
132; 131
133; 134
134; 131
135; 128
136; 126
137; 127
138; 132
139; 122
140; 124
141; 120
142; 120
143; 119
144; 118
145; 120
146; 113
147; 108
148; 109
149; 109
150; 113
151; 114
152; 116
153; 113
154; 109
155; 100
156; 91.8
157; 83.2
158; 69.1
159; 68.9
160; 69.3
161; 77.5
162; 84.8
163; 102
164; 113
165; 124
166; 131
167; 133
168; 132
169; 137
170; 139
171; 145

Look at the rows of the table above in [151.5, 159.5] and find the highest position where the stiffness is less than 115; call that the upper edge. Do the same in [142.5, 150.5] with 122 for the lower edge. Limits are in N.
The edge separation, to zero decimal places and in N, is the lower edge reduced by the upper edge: -9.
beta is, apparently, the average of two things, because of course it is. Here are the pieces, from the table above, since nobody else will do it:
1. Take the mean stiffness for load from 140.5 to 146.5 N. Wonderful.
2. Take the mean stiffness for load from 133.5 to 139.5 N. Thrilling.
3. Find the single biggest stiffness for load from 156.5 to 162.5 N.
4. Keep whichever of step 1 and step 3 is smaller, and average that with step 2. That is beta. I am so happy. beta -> 106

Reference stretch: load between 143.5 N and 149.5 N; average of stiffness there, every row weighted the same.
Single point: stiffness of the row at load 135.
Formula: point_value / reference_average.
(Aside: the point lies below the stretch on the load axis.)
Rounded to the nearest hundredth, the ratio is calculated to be 1.13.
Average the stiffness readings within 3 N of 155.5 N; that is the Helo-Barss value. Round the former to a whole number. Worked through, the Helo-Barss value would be 94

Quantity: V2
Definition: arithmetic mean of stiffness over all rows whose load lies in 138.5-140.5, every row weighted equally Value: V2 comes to 123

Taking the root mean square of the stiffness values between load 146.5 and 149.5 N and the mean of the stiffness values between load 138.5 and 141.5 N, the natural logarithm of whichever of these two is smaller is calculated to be 4.7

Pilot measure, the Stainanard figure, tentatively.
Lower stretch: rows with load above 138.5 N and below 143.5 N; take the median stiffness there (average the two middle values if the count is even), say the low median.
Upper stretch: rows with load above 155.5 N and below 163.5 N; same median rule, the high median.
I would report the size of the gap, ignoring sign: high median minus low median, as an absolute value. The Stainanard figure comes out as 40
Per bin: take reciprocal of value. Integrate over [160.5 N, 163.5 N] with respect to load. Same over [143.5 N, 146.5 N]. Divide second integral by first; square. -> 0.55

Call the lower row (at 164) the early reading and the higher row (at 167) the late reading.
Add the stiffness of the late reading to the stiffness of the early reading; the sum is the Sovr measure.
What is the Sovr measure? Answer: 246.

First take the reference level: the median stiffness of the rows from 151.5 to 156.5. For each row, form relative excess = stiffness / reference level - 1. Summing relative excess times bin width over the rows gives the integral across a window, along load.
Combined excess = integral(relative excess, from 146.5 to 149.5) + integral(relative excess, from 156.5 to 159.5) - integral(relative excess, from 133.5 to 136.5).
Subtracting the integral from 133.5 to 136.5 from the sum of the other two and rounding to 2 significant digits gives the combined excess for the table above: -1.5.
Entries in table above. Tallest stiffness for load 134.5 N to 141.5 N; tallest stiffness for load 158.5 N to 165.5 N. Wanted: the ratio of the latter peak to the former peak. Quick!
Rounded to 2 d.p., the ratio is 0.94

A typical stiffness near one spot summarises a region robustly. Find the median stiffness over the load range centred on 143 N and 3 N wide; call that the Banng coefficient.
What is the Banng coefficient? 119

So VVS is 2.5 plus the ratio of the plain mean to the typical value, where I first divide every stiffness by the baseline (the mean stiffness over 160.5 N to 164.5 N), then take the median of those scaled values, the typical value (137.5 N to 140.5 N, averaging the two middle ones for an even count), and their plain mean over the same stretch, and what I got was 3.52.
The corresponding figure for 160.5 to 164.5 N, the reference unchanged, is 3.51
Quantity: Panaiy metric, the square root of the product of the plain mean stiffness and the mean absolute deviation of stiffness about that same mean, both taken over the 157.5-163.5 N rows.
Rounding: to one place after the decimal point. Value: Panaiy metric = 27.8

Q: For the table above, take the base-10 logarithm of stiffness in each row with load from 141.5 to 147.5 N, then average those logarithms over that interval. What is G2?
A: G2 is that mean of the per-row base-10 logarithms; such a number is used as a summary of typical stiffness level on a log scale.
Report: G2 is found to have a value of 2.07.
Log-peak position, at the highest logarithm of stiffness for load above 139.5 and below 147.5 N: 140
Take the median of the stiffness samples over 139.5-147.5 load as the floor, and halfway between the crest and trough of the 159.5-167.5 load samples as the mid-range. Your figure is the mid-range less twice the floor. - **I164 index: -138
